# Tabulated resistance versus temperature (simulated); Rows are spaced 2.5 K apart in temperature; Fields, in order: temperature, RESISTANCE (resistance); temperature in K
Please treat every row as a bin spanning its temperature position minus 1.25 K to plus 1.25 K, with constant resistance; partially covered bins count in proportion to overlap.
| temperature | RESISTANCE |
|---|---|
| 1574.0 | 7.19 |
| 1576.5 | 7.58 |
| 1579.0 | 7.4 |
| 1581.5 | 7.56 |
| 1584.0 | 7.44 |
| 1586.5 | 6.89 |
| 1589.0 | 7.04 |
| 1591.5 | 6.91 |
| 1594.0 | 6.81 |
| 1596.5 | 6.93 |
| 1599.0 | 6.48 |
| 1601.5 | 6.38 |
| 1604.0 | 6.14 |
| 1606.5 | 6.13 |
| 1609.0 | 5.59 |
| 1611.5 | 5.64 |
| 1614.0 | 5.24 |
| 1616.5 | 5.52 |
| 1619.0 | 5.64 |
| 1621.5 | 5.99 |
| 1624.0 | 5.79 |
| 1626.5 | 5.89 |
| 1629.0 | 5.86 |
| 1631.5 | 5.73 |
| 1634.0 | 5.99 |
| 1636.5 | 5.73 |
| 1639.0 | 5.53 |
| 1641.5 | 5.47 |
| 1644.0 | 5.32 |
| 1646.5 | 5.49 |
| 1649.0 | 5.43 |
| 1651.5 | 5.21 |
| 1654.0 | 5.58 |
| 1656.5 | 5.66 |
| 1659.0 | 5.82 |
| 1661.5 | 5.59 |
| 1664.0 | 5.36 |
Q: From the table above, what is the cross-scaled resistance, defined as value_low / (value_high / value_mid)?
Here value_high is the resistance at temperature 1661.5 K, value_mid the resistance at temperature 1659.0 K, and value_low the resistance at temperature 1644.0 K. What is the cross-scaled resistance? 5.5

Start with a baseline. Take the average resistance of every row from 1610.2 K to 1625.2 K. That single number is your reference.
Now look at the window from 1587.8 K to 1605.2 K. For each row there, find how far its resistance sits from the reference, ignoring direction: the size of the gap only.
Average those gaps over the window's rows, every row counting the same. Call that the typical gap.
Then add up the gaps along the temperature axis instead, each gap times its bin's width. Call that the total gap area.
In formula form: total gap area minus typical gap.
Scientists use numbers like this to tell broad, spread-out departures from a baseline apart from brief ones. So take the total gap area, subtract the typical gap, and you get 17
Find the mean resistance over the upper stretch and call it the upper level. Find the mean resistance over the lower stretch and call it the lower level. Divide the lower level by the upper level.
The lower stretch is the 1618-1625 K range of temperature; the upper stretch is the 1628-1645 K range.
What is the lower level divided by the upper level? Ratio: 1.03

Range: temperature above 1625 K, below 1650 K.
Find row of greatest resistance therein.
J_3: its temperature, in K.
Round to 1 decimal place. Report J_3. 1634.0 K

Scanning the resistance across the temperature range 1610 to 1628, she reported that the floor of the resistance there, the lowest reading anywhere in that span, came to 5.24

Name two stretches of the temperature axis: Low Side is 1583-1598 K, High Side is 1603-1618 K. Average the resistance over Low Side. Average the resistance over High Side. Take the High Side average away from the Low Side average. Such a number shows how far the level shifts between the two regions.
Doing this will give 1.3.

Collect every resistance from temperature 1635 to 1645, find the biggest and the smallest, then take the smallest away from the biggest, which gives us 0.41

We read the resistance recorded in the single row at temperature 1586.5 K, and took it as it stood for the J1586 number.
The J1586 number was 6.89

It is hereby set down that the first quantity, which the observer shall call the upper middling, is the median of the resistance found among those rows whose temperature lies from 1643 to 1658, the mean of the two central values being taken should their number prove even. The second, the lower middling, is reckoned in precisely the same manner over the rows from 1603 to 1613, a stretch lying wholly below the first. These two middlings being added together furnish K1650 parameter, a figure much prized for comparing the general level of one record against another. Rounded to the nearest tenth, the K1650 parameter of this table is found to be 11.3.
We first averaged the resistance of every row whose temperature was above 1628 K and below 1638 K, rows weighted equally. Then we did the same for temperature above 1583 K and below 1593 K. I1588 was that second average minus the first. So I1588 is 1.24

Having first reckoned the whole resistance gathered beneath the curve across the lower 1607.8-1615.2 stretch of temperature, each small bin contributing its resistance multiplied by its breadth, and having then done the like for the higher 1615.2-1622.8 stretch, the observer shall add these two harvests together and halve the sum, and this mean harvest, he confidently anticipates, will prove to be 42.0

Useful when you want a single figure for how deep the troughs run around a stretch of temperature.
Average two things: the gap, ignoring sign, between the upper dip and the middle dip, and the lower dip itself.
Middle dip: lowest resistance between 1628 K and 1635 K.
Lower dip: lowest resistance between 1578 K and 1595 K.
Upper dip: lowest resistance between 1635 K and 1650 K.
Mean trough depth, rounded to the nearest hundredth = 3.61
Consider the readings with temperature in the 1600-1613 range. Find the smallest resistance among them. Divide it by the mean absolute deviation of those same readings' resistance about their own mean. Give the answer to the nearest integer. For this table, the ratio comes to 19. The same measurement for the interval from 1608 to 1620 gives 45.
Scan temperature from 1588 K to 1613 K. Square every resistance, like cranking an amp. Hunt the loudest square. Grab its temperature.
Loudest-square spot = 1589.0 K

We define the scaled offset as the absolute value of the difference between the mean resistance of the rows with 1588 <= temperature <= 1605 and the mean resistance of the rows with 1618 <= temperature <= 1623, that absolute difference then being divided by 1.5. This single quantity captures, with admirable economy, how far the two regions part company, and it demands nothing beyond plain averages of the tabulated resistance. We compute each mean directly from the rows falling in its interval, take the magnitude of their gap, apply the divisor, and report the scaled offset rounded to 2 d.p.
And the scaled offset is 0.57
